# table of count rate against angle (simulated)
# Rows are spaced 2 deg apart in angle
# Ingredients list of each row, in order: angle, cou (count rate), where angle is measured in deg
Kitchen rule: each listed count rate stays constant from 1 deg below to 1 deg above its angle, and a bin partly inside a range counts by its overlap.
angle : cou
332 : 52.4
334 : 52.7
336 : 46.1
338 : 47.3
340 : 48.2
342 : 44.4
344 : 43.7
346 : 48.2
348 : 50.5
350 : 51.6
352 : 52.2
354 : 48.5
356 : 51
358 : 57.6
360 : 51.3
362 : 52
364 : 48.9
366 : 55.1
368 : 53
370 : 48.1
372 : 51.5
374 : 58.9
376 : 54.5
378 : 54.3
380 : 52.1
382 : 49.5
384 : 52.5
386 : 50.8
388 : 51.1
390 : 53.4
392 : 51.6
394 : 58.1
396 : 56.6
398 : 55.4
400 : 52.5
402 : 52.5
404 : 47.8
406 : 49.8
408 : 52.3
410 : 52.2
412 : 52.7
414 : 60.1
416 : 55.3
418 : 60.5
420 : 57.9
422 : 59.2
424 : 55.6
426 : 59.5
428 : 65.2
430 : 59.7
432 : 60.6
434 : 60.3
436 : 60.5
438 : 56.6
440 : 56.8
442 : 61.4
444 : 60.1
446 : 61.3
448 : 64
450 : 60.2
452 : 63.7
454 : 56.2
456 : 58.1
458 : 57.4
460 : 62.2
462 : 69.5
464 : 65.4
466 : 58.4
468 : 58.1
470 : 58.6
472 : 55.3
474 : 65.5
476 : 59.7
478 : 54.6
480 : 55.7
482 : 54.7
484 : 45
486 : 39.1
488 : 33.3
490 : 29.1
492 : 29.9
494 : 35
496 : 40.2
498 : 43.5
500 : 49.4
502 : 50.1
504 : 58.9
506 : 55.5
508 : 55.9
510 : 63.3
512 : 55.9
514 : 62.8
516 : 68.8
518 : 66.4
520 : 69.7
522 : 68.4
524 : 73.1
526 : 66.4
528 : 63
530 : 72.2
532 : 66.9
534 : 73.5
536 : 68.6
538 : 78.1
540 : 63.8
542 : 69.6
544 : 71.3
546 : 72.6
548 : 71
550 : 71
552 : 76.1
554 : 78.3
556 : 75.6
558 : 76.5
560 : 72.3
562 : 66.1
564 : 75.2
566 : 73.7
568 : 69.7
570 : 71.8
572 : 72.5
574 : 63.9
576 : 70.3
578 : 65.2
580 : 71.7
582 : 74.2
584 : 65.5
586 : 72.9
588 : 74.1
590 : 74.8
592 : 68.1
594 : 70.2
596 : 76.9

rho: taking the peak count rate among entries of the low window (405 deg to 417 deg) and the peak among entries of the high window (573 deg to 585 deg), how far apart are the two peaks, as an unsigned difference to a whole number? 14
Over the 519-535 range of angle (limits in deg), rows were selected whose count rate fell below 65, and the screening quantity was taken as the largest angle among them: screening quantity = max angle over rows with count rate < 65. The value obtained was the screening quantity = 528 deg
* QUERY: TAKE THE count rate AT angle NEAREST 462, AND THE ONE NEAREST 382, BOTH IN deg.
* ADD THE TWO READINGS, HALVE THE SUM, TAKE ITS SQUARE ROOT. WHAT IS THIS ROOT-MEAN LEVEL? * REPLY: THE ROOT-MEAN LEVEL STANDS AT 7.7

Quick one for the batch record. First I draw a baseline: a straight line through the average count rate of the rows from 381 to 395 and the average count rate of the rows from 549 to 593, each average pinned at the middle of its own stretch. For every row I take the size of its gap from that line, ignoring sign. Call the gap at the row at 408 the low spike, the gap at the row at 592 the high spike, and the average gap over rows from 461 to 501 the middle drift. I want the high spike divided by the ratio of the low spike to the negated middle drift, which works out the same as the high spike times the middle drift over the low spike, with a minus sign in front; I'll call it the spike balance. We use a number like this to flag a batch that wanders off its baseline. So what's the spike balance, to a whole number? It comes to -37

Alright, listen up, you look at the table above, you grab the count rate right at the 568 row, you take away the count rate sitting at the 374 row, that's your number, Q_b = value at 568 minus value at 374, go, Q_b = 10.8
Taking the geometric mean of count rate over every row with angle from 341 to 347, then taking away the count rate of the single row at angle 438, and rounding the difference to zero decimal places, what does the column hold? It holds -11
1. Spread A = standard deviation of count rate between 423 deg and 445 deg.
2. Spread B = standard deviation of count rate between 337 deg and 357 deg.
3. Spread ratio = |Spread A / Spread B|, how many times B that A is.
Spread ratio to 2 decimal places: 0.92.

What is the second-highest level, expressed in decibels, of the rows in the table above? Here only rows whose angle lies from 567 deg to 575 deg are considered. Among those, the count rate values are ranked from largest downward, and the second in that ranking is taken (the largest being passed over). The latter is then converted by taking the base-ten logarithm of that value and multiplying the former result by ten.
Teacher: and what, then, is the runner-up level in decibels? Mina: 18.6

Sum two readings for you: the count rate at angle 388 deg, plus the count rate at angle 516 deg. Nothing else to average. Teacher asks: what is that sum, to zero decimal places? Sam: 120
